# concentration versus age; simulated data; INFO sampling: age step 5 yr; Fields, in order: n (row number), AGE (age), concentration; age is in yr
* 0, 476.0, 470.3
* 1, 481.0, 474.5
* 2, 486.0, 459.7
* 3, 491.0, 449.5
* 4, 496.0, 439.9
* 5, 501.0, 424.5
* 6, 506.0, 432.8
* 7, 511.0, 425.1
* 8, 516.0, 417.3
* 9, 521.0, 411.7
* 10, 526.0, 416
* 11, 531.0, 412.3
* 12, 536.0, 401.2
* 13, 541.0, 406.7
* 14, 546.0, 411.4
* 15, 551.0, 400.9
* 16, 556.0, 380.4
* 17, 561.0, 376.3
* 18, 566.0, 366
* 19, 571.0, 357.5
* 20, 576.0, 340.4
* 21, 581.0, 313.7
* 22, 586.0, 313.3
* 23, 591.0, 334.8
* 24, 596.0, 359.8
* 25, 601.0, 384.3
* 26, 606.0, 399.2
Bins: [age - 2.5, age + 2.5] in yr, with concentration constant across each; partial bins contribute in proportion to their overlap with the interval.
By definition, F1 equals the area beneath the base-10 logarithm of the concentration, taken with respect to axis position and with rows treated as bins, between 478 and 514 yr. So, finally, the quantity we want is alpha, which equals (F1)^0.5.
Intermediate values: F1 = 95.3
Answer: 9.76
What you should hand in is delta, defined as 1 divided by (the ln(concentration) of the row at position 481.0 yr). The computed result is 0.162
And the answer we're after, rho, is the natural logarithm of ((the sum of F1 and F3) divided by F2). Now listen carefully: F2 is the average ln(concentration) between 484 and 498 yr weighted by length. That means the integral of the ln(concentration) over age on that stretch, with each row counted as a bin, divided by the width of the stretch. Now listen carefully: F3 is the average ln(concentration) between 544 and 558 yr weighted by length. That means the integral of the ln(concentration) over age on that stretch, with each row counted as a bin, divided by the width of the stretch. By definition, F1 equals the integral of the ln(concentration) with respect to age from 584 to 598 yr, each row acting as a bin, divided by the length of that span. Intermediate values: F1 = 5.82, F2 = 6.11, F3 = 5.99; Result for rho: 0.658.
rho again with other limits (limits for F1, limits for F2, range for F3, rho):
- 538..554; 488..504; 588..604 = 0.670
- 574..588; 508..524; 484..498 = 0.677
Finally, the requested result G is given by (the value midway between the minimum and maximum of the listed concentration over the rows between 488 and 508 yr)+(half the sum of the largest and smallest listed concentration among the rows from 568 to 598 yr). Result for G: 774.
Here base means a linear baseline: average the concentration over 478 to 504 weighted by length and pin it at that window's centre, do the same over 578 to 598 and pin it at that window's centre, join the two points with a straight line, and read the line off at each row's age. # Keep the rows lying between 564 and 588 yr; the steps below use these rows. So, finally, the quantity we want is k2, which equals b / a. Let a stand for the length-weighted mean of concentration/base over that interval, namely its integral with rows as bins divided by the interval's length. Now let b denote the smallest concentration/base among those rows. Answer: 0.95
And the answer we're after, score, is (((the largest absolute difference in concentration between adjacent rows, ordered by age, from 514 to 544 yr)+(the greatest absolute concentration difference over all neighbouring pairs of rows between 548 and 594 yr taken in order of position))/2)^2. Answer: 357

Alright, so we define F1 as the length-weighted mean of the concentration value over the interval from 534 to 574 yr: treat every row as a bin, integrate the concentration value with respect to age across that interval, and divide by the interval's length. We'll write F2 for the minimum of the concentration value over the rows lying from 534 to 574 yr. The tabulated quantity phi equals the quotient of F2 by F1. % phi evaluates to 0.92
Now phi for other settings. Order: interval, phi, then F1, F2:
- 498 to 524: 0.97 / 422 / 411.7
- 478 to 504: 0.94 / 450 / 424.5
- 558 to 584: 0.89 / 351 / 313.7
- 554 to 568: 0.98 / 374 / 366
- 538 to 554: 0.99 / 405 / 400.9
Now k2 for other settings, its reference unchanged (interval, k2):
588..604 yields 0.91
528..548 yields 0.98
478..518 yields 0.97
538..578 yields 0.95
